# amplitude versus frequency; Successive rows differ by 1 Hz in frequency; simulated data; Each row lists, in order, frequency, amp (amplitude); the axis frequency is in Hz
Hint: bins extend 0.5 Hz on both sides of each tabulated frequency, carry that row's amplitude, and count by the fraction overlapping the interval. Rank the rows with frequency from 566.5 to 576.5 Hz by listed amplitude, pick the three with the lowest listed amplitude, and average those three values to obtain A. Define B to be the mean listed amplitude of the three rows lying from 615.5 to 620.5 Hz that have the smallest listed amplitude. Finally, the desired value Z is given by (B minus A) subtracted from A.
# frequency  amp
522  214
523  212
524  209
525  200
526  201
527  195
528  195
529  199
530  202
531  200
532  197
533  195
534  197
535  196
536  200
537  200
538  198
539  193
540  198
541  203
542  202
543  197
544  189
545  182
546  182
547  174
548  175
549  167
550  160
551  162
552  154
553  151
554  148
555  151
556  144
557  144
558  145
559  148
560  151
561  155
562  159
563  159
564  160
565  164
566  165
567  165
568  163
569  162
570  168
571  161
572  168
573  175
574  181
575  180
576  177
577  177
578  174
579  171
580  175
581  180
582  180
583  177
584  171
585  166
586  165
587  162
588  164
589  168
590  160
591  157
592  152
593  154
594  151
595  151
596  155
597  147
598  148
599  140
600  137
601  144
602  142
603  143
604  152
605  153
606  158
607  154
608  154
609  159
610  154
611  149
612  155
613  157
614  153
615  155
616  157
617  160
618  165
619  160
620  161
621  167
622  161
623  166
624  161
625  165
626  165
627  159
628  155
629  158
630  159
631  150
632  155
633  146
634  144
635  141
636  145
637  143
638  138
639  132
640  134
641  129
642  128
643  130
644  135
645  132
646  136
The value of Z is 165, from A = 162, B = 159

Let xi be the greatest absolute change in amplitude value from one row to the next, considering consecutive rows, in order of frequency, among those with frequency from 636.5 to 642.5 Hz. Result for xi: 6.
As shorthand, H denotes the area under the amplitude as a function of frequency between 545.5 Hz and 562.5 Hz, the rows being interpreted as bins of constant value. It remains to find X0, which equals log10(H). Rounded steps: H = 2670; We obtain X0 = 3.43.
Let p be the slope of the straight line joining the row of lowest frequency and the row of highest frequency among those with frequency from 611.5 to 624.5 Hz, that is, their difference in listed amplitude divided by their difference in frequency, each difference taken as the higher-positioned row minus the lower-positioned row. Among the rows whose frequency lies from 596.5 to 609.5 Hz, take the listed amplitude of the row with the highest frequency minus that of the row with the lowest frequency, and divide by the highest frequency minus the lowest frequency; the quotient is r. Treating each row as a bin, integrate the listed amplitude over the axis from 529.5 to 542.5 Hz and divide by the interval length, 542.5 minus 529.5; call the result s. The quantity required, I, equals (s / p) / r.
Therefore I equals 397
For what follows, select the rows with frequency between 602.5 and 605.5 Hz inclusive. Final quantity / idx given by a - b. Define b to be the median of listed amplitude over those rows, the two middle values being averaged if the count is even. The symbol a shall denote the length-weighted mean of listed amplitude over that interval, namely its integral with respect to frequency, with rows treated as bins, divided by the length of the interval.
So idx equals -2.7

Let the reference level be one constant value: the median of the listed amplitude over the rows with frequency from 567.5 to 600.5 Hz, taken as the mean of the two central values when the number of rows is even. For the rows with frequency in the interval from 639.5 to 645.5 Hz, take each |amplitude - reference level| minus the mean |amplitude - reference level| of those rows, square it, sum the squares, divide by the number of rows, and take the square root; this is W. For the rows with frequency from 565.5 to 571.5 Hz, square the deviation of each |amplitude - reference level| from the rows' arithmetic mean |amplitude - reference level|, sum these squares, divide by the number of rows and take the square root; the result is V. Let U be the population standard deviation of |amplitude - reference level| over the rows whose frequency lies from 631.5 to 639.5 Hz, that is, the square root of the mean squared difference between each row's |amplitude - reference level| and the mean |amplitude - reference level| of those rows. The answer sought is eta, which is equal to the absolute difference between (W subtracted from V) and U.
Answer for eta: 7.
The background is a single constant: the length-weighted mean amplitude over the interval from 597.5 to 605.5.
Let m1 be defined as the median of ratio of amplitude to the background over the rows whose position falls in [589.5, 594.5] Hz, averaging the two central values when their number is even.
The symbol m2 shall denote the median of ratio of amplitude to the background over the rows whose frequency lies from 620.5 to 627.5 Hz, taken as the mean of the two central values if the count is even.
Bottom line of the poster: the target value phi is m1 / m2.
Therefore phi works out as 0.93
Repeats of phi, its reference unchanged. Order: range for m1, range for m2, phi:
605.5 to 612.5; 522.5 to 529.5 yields 0.77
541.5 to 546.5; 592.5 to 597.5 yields 1.25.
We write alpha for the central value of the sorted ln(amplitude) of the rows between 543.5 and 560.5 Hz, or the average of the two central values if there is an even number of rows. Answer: 5.04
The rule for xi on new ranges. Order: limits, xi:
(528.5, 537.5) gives 4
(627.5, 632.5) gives 9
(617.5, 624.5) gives 6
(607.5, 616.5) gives 6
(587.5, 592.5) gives 8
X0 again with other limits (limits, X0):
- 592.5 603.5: 3.21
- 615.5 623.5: 3.11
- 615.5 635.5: 3.50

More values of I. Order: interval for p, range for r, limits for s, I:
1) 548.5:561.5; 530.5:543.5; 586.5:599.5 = 618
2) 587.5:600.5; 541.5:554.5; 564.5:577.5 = 17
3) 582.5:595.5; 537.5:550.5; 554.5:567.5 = 23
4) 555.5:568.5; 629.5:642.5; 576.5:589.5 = -42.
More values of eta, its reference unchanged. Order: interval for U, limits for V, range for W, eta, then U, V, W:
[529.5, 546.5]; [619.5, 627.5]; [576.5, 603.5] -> 12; 6.09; 2.1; 7.5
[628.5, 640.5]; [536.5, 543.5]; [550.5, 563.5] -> 11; 8.41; 3.1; 5.7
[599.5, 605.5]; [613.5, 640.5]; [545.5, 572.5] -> 3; 5.64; 9.7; 6.7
